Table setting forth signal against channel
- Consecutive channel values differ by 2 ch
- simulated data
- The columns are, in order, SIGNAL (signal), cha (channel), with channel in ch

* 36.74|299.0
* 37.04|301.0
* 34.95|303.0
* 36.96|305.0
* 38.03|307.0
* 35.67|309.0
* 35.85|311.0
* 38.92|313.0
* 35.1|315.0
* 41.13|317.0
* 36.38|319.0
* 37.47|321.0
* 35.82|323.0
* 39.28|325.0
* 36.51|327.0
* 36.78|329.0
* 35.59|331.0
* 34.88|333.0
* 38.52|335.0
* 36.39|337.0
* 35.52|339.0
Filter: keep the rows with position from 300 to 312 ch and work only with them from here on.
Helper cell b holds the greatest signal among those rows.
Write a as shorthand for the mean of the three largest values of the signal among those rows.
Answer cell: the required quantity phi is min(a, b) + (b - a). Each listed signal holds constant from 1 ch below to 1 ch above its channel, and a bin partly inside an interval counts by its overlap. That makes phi 38.0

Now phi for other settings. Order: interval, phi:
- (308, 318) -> 41.1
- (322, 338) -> 39.3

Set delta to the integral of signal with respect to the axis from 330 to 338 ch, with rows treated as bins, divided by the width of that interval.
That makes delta 36.3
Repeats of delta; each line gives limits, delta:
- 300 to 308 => 36.7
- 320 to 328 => 37.3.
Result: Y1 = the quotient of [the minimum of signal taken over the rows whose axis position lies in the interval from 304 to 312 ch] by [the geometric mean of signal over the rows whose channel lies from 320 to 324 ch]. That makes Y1 0.97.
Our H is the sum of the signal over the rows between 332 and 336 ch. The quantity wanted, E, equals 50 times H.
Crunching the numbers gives 3670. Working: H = 73.4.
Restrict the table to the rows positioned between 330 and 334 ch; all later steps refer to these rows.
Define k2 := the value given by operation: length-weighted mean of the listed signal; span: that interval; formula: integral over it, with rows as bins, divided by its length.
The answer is 35.2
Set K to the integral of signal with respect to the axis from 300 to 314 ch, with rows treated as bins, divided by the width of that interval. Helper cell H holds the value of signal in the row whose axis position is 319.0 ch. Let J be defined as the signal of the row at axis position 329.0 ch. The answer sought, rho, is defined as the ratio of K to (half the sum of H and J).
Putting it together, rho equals 1.01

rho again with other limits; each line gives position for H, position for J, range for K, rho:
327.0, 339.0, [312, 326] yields 1.05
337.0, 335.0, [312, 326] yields 1.01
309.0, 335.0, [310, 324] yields 1.00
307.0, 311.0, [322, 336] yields 1.00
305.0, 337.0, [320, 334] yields 1.00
